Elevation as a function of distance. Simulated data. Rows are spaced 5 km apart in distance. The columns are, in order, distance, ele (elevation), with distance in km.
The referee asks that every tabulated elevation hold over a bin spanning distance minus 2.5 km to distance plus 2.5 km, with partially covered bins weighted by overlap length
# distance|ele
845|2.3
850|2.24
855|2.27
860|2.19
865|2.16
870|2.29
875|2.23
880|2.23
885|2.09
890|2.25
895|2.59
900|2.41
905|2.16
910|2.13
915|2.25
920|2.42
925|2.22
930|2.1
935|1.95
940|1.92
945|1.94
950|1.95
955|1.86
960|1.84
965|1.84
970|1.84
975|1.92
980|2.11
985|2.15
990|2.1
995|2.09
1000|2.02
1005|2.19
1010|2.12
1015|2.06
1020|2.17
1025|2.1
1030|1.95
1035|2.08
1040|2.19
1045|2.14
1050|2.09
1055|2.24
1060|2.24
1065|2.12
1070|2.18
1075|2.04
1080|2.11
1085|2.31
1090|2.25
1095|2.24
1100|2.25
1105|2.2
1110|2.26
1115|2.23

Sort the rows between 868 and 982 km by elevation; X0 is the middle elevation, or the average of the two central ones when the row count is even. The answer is 2.11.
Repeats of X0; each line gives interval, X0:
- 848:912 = 2.23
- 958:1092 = 2.11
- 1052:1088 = 2.18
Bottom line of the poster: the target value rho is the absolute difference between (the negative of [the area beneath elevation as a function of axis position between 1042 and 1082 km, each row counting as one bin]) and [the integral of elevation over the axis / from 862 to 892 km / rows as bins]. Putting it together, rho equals 152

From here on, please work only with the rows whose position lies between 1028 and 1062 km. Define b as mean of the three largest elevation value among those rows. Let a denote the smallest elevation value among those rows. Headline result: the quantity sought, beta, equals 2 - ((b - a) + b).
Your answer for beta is -0.50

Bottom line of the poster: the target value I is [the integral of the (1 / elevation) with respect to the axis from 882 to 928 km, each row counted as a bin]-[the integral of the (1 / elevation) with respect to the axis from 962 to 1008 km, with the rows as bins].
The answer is -2.5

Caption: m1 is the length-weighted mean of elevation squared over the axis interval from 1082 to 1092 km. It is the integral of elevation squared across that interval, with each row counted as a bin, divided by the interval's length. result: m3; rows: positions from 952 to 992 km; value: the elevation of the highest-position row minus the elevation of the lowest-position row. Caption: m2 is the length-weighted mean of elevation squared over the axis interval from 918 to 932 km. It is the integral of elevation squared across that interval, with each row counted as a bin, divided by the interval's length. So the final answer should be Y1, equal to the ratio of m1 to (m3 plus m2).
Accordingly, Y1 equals 0.98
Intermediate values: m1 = 5.2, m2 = 5.1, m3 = 0.24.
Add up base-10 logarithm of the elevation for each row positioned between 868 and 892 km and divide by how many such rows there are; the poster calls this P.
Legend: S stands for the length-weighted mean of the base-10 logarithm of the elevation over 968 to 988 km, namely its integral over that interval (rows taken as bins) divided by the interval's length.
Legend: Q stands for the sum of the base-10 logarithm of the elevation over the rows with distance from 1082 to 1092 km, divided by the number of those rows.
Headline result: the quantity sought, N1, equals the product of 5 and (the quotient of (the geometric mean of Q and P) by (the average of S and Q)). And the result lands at 5.3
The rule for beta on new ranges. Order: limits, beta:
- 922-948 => -0.26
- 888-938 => -1.00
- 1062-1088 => -0.37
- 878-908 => -0.74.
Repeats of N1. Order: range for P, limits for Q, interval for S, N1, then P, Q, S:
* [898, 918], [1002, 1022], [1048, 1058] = 5.1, 0.349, 0.329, 0.34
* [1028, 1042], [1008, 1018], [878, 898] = 4.7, 0.316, 0.320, 0.36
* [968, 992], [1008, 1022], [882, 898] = 4.6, 0.305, 0.326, 0.36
